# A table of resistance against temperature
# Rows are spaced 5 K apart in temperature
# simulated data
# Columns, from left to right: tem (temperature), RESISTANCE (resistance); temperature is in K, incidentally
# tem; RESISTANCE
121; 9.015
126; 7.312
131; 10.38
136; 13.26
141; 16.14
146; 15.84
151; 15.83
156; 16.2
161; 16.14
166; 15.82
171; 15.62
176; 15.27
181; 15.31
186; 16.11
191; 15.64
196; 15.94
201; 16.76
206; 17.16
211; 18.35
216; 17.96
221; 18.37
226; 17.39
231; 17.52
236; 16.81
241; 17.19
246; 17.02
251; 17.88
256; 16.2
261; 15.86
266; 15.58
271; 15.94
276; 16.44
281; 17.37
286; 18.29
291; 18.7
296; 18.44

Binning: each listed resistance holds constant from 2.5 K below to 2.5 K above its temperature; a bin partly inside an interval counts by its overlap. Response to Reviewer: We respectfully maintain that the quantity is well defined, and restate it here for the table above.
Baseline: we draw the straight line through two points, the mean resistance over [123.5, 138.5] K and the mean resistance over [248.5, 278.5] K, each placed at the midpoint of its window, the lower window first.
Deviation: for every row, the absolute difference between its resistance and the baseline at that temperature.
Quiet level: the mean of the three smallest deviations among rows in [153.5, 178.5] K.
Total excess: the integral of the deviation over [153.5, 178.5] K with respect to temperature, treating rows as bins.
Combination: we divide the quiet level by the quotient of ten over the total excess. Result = 34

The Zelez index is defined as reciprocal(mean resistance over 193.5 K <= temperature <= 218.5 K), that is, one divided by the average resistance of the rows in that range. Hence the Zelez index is 0.058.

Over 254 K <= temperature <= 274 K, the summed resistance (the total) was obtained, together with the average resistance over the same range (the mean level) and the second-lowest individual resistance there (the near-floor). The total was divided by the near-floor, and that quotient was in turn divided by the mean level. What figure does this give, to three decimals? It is 0.252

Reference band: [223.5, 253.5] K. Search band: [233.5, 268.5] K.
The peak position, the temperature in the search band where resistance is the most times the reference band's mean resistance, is 251 K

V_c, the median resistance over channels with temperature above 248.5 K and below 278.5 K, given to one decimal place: 16.1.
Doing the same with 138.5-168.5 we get 16.0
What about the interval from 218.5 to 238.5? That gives 17.5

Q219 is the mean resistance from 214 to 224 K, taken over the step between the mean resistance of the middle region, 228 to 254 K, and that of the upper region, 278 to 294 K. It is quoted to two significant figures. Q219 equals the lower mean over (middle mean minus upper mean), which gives -22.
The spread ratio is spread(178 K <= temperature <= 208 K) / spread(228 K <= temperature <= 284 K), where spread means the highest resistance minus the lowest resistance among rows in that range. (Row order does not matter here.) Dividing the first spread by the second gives 0.8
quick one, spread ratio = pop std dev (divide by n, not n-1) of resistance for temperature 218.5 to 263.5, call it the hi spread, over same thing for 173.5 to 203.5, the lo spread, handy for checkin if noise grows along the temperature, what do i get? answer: 1.4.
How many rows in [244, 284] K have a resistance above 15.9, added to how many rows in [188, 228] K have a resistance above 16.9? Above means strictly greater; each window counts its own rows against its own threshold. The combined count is 11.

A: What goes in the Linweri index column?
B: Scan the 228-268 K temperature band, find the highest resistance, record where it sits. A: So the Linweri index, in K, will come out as 251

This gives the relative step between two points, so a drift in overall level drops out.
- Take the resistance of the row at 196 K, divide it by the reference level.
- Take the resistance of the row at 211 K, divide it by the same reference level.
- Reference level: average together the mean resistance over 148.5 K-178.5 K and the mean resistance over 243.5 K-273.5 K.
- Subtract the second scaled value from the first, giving -0.150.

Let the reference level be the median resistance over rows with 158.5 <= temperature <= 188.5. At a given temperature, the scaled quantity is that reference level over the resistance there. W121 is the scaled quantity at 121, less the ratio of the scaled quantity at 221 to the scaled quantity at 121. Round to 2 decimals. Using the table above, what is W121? 1.25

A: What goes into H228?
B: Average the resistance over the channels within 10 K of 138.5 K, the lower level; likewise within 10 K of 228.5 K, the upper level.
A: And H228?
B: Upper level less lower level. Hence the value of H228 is 3.6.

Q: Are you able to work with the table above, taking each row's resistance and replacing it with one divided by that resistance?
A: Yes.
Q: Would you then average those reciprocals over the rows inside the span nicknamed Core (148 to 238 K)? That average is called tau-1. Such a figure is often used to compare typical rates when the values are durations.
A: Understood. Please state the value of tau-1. 0.0606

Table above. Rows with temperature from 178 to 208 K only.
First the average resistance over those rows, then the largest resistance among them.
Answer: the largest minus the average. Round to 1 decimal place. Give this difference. 1.0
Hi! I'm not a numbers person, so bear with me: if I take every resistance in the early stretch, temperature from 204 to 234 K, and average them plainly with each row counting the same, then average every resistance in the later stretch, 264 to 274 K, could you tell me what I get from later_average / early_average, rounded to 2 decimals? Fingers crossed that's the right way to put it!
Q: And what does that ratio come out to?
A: 0.89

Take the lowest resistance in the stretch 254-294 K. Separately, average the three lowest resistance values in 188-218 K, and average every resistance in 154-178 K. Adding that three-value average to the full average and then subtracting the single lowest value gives 16.3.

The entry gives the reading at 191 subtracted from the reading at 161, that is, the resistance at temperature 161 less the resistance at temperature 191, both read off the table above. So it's 0.5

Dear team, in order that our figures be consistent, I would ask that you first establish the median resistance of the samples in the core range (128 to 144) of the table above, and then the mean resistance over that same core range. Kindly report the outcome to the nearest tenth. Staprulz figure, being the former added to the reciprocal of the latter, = 13.3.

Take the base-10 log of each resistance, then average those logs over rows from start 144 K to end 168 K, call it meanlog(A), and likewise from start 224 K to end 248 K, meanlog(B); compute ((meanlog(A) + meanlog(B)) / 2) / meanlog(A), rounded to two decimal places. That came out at 1.01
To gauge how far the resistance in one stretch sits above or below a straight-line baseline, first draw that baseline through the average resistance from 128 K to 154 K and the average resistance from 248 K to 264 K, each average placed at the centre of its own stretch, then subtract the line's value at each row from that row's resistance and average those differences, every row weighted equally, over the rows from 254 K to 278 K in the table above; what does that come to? -0.8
